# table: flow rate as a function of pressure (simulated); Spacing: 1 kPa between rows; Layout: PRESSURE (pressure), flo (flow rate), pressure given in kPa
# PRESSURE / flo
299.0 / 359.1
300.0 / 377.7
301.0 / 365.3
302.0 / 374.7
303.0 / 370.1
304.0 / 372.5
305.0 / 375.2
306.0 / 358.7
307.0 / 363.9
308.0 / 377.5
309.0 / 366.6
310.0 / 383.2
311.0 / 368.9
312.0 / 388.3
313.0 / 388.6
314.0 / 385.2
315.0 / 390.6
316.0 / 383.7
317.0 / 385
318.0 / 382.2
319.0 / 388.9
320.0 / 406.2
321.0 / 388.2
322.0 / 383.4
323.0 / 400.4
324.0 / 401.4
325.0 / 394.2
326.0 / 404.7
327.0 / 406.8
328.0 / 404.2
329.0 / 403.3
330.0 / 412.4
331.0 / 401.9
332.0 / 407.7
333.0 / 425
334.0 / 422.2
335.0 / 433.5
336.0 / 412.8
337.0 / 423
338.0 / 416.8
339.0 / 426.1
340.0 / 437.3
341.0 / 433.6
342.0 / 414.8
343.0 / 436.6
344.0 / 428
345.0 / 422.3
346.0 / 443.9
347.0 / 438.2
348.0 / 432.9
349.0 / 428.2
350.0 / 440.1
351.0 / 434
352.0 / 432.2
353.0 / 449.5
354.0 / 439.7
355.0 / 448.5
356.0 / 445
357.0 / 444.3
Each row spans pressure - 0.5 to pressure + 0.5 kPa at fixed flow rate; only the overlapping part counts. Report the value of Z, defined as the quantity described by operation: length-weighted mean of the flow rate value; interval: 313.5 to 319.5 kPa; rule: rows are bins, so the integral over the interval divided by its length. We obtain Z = 386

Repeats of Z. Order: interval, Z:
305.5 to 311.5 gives 370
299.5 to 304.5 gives 372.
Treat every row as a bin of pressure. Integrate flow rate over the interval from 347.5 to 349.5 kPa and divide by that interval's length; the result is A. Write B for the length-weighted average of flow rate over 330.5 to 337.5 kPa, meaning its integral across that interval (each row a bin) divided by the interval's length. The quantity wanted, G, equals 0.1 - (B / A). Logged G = -0.87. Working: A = 431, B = 418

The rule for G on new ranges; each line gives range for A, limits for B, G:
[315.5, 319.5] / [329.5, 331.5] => -0.96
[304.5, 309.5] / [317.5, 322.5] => -0.96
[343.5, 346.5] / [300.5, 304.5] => -0.76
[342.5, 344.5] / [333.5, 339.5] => -0.88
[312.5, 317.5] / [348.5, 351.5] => -1.02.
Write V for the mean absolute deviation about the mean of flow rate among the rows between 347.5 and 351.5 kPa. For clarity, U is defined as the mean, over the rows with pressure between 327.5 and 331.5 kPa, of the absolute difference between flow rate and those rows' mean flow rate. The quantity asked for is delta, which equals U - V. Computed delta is 0.2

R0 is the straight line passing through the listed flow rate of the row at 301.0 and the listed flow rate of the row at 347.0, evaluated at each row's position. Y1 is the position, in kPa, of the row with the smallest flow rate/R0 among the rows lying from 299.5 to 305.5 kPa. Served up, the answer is 301.0 kPa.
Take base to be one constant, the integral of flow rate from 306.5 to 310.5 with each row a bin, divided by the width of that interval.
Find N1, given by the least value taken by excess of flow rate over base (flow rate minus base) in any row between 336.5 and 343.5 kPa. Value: 42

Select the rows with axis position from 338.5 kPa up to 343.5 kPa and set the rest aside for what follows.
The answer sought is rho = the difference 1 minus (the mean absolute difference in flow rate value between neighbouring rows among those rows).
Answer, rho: -12.9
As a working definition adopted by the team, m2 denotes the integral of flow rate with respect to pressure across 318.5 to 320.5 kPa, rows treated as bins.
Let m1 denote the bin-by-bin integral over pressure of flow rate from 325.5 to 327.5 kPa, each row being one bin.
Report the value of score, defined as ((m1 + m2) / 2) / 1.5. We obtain 536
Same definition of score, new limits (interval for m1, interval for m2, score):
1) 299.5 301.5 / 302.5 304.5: 495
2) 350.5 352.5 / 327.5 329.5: 558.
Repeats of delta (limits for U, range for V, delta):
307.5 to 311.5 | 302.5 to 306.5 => 1.1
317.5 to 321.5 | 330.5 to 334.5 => -2.0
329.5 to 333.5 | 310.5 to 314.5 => 0.0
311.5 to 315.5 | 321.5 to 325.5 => -4.6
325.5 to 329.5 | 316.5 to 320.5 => -6.8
